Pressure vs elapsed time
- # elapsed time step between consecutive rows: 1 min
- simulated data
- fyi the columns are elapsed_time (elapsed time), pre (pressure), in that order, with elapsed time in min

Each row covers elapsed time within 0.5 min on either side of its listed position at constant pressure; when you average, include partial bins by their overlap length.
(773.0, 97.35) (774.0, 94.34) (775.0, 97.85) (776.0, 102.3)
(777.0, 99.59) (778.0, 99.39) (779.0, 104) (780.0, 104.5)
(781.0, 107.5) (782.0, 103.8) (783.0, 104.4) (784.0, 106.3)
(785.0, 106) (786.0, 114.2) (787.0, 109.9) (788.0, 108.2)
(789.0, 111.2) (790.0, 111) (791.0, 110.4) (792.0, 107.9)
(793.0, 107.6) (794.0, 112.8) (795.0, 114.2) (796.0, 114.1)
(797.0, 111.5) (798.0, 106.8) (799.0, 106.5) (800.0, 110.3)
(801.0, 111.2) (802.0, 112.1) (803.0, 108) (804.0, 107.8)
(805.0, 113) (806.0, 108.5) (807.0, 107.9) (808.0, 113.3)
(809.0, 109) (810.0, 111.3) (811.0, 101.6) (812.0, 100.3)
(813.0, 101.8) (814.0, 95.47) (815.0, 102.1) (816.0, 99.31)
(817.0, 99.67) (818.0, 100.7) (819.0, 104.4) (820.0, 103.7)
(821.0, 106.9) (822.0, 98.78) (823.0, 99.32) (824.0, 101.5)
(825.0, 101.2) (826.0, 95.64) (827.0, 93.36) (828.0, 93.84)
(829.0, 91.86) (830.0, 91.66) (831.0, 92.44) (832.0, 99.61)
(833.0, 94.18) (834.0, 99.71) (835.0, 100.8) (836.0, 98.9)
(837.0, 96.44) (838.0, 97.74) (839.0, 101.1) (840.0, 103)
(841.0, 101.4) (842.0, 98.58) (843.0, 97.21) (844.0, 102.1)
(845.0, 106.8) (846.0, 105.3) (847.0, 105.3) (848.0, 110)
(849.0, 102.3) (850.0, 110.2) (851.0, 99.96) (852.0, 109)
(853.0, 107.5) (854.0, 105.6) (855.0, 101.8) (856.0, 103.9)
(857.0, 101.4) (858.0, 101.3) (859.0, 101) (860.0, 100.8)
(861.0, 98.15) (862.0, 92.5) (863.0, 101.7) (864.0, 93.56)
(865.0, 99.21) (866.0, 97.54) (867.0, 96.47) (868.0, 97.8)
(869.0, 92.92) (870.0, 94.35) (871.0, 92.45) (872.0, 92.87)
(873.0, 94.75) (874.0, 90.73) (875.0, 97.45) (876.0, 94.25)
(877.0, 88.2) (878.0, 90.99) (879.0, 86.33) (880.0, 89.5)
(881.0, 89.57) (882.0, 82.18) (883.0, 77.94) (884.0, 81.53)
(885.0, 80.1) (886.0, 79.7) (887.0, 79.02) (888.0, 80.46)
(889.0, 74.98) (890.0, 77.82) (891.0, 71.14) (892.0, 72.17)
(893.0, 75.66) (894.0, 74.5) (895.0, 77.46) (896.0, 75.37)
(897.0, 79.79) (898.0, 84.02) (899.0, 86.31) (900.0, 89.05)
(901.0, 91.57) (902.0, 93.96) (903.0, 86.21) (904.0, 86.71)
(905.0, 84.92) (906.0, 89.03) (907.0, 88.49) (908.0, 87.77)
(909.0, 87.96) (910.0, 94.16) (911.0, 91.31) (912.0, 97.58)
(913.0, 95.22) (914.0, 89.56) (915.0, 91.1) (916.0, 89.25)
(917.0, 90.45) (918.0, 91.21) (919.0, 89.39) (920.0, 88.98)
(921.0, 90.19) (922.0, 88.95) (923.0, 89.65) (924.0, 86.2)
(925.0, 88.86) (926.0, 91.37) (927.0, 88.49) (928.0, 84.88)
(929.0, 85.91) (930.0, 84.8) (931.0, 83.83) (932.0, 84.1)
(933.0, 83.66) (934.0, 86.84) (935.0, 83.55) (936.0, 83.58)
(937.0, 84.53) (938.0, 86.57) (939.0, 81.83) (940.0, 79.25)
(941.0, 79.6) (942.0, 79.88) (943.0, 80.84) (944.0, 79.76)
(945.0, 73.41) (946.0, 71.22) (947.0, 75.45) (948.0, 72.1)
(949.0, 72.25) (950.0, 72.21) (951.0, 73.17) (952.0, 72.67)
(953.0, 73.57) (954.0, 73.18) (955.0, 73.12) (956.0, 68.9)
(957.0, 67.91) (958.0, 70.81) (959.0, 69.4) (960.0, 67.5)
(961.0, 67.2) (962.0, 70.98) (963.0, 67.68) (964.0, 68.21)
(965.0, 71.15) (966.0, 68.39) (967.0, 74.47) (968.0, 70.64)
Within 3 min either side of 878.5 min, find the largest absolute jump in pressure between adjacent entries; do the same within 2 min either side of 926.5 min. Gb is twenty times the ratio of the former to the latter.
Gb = 34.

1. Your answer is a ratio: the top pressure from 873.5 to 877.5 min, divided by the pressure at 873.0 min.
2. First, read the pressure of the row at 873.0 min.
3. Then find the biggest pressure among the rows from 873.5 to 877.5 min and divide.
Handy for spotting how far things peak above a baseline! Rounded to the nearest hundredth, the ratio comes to 1.03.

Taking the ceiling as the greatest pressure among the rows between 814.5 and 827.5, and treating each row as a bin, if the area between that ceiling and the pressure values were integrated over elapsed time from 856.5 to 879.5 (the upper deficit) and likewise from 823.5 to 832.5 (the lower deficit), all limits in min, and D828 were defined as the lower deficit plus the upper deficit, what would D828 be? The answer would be 363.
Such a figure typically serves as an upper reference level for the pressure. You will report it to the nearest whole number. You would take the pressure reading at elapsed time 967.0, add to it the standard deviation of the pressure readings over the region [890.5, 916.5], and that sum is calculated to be 82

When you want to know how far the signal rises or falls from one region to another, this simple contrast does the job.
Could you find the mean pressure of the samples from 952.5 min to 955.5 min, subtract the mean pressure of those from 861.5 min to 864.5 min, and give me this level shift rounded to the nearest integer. -23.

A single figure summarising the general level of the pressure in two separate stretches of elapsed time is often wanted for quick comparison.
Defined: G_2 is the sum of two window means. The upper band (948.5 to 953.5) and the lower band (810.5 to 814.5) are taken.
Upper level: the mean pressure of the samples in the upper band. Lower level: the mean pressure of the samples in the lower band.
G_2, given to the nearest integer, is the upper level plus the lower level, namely 173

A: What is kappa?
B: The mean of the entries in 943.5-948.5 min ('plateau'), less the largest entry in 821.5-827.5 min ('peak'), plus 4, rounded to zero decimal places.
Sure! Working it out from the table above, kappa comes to -23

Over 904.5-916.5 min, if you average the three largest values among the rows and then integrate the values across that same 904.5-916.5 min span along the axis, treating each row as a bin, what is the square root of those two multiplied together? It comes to 322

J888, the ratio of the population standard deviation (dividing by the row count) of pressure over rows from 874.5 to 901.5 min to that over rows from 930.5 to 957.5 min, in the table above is 1.2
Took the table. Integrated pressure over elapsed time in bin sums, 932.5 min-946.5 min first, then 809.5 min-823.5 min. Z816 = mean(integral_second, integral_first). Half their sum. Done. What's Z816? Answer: 1280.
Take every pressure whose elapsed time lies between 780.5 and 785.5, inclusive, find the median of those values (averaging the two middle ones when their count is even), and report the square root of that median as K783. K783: 10.3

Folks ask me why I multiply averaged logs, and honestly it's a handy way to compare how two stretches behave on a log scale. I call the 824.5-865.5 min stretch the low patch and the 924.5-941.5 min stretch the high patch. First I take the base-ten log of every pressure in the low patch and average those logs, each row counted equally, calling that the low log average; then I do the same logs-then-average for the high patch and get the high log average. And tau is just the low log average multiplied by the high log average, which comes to 3.86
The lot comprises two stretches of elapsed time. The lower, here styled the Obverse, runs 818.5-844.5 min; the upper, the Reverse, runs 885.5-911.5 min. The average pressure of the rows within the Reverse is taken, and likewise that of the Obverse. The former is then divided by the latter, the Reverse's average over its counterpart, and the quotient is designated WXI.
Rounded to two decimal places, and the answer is 0.84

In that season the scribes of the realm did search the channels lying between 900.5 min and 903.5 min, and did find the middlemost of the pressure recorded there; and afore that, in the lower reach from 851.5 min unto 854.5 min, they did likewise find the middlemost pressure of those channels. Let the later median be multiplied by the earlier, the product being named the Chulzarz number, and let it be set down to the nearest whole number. 9844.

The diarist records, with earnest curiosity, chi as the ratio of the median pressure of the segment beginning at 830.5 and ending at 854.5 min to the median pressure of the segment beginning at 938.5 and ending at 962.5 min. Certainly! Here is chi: 1.39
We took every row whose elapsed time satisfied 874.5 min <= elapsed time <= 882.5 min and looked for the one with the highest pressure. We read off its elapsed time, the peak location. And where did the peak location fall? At 875.0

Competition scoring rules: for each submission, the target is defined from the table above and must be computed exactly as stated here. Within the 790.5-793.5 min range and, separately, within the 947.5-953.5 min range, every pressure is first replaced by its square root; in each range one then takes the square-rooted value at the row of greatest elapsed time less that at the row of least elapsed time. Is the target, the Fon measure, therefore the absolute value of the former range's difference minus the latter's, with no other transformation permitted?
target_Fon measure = 0.22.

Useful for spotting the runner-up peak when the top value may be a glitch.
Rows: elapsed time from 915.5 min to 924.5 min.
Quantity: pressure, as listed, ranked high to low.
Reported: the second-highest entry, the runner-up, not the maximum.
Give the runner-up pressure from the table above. 90.45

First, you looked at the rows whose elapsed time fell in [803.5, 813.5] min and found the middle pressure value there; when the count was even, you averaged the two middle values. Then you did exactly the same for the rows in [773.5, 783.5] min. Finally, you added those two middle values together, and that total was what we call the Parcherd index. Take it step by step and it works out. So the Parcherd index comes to 211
